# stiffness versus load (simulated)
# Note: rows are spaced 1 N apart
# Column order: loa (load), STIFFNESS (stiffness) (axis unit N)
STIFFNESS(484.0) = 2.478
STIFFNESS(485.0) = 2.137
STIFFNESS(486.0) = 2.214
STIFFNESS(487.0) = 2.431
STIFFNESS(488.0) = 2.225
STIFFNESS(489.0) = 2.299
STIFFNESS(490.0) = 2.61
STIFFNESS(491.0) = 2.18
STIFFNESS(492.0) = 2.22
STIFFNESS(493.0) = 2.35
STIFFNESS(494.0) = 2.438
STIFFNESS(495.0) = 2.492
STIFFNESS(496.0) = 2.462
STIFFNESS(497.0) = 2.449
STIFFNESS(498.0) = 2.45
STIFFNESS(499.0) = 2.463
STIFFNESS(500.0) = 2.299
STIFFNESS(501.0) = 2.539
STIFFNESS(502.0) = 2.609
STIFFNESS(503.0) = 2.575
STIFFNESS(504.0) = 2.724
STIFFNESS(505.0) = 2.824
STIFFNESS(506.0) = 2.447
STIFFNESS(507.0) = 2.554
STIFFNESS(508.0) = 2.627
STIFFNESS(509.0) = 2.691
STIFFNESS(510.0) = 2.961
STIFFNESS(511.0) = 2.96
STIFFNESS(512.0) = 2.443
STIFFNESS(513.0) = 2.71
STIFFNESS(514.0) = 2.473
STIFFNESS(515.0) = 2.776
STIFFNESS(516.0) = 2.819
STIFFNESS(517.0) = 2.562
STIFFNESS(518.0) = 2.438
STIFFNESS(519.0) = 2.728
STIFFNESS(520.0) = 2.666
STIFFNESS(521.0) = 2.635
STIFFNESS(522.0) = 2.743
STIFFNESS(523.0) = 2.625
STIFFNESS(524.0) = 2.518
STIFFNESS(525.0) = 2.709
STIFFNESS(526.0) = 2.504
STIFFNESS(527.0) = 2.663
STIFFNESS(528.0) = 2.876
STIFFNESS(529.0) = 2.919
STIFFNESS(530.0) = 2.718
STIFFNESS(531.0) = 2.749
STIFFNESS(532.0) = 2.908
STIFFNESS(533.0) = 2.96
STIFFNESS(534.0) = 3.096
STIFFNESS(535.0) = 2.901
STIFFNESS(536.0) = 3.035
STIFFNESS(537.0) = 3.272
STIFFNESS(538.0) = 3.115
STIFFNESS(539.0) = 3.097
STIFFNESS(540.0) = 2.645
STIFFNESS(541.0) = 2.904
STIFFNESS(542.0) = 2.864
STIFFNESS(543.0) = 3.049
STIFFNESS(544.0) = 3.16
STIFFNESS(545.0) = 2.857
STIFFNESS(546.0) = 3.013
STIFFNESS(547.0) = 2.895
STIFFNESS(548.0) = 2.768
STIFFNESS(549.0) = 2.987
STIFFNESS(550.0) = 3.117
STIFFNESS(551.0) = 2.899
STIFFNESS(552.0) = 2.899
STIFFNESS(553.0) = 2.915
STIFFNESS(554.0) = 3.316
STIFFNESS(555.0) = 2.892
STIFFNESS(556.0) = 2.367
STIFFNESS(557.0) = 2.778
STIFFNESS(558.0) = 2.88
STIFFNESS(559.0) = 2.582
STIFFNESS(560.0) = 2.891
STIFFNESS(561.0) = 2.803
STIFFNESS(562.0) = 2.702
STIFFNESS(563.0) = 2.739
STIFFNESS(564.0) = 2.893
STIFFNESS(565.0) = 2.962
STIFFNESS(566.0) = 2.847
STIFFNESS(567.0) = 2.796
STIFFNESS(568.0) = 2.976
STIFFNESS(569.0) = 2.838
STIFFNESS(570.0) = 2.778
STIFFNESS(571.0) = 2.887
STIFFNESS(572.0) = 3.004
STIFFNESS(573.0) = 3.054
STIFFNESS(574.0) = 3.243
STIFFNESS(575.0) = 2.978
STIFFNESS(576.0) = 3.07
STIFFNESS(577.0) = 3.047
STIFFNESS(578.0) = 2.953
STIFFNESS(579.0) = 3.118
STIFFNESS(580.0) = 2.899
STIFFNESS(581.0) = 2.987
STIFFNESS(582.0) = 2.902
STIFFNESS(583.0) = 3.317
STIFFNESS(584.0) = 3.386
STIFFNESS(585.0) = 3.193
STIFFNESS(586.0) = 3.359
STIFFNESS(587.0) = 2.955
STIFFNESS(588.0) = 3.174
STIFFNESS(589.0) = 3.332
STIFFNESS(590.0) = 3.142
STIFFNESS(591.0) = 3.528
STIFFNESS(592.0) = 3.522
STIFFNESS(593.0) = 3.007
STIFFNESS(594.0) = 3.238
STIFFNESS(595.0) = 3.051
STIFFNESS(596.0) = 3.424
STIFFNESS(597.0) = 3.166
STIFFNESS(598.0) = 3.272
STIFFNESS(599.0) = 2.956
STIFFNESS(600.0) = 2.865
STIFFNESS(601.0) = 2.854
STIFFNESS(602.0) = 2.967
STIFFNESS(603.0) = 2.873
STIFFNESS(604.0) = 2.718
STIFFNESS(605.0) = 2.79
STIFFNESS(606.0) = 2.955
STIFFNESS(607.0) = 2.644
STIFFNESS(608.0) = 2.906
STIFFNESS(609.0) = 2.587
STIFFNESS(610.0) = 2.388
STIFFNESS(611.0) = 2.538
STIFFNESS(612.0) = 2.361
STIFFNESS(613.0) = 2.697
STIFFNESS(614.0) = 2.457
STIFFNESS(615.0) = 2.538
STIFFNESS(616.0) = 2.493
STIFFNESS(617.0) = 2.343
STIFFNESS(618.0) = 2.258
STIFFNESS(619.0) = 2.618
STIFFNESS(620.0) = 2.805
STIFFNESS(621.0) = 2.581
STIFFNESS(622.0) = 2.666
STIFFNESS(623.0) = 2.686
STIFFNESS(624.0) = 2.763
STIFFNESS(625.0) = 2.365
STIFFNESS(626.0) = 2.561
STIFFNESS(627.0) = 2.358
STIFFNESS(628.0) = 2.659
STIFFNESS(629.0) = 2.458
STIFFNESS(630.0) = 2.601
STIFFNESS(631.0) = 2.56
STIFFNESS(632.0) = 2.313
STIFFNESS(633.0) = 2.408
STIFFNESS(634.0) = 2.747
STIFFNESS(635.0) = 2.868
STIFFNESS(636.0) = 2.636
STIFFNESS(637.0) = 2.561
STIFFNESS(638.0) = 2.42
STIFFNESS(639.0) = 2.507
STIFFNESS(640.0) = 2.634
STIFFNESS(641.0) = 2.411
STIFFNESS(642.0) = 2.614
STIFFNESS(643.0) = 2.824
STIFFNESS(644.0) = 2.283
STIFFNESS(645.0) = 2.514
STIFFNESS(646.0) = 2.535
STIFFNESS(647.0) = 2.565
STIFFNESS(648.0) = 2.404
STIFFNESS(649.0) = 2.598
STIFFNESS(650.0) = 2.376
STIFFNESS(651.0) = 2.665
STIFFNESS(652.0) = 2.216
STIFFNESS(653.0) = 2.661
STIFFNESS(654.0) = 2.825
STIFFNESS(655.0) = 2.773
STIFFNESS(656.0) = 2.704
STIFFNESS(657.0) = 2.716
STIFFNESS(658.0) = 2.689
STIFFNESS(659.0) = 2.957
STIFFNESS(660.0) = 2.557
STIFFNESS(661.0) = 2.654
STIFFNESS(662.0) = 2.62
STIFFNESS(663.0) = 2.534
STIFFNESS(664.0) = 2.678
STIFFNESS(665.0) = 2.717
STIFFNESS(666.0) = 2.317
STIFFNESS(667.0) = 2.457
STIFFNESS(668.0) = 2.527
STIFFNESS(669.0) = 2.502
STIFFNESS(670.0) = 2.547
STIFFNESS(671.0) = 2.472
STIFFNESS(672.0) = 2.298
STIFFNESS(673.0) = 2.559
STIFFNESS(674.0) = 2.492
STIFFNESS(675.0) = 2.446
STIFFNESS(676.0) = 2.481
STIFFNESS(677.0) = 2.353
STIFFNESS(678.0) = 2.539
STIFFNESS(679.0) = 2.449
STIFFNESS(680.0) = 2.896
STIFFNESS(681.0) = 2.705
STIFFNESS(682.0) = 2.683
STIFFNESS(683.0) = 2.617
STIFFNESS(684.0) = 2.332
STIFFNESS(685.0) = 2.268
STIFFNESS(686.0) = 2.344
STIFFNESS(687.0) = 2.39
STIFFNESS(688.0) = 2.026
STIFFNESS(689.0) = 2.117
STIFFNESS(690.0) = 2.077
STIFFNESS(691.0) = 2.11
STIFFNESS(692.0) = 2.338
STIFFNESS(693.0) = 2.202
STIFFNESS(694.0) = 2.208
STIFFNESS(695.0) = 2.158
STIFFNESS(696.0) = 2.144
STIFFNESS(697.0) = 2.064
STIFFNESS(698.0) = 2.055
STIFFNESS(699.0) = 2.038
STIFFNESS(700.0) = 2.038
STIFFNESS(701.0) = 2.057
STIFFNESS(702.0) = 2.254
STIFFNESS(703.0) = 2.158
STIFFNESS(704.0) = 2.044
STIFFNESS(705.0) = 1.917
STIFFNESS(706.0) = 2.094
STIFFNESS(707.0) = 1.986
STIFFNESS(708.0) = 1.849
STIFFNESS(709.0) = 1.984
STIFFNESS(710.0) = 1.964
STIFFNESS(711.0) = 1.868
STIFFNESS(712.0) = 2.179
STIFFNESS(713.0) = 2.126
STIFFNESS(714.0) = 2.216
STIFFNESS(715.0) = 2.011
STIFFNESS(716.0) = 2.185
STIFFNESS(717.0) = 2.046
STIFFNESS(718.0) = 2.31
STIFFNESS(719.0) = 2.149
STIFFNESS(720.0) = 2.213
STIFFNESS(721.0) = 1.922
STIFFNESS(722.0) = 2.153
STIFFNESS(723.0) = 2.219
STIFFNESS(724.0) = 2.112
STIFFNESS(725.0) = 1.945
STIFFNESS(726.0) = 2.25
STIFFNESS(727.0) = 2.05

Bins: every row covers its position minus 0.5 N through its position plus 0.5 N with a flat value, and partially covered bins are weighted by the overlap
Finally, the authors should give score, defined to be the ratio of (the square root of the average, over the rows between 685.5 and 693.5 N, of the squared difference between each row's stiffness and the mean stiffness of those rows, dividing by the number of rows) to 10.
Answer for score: 0.013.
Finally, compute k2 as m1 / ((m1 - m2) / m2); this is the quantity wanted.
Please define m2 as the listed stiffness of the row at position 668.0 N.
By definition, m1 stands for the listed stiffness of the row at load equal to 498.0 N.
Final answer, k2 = -80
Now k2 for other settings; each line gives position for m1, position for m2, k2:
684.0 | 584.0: -7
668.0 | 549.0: -16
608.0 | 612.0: 13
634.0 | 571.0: -57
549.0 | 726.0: 9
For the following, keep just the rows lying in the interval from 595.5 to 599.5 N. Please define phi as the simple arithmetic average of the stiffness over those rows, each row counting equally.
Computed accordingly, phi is 3.2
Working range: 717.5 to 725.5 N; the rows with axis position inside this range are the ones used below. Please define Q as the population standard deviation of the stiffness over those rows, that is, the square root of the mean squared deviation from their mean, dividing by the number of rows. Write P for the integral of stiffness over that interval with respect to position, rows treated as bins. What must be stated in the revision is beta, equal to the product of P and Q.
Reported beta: 2.14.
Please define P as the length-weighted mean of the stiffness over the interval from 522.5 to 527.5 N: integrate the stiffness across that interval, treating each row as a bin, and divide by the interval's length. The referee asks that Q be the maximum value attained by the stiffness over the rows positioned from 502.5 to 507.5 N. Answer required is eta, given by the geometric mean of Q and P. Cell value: 2.7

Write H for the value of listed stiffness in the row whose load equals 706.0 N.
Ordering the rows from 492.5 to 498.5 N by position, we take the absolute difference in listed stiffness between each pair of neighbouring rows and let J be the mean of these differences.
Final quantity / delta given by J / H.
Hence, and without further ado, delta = 0.018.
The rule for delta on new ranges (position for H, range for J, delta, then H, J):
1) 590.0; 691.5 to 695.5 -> 0.020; 3.142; 0.06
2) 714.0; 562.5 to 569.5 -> 0.053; 2.216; 0.12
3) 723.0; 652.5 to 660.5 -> 0.064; 2.219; 0.14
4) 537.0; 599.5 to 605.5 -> 0.027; 3.272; 0.09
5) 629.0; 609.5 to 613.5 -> 0.090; 2.458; 0.22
